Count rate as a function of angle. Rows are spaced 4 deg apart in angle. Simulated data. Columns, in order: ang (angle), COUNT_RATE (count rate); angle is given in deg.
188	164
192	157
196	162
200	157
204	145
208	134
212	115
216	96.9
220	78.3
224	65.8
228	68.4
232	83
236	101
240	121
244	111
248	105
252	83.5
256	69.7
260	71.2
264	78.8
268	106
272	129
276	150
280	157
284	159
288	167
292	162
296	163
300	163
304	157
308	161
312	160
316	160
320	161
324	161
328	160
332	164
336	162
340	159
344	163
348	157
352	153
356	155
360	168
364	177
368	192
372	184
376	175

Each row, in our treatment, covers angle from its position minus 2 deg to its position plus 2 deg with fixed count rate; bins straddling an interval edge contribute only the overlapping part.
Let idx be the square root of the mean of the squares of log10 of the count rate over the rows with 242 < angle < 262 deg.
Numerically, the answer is 1.94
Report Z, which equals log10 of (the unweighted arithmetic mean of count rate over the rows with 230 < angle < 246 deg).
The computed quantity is 2.02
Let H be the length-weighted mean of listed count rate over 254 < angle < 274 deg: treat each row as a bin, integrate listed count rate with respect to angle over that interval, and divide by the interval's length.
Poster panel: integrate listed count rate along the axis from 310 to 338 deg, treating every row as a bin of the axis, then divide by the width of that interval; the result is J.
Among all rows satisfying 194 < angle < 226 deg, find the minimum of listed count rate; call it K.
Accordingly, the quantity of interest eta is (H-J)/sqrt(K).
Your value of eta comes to -9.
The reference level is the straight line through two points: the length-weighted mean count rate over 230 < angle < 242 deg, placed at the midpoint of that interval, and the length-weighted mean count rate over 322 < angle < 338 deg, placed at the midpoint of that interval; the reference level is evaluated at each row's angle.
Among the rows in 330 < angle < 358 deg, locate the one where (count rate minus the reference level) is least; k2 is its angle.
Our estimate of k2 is 356 deg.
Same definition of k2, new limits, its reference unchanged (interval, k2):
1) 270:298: 272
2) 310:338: 336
